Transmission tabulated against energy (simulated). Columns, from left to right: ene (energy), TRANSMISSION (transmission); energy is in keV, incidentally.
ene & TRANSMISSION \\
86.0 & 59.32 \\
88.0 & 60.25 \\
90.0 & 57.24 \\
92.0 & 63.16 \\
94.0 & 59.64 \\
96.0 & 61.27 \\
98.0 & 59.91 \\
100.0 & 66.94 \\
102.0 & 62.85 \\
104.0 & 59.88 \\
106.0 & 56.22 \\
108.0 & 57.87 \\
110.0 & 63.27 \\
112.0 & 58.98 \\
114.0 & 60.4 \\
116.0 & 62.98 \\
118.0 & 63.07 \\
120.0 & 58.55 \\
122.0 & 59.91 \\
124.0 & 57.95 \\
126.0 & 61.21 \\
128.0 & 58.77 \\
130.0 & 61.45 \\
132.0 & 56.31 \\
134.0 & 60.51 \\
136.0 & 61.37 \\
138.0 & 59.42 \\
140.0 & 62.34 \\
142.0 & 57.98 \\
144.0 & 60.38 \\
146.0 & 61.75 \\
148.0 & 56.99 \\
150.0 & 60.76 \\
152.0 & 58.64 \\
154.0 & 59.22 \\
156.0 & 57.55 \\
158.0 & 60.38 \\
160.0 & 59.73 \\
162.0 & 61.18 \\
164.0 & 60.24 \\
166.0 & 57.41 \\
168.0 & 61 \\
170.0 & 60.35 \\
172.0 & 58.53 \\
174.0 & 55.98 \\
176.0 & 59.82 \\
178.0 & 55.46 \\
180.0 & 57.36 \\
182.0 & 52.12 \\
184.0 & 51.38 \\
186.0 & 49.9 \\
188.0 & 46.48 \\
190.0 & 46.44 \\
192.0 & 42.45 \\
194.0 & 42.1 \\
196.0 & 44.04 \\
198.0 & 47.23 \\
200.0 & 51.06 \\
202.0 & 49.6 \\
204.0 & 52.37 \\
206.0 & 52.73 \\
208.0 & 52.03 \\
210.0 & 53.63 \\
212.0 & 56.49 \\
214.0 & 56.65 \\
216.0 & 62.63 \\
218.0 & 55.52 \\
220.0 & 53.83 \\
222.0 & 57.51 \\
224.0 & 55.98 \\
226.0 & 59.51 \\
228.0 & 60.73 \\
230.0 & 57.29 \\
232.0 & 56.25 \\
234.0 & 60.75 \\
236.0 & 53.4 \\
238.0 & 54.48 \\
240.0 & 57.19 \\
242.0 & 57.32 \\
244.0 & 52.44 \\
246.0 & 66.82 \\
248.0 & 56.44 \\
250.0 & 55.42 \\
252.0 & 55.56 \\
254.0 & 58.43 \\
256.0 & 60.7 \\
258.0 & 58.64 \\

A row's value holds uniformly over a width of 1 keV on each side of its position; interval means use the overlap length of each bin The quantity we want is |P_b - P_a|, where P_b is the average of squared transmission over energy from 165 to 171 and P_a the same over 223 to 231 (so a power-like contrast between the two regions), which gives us 142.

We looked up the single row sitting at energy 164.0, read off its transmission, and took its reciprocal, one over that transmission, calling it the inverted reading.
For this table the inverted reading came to 0.0166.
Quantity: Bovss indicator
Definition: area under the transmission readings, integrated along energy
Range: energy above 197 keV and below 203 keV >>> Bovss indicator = 296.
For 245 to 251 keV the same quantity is 357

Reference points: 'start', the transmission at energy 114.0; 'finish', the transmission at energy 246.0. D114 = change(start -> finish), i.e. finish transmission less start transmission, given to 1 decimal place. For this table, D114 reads 6.4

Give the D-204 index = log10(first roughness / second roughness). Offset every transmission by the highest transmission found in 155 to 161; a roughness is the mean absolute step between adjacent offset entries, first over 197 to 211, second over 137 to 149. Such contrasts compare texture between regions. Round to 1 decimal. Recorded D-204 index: -0.2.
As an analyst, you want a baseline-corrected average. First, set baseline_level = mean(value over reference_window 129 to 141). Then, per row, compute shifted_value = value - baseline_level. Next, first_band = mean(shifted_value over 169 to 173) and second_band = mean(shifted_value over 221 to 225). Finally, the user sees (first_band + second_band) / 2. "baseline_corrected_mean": -2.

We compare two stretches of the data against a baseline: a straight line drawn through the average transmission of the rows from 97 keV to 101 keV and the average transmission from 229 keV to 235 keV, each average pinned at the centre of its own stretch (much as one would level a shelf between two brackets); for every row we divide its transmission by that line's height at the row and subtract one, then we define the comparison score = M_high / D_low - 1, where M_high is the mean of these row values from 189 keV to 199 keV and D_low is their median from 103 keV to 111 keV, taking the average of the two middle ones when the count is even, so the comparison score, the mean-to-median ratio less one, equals 3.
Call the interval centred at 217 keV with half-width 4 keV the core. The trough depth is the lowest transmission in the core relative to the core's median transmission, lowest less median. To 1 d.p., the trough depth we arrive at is -2.3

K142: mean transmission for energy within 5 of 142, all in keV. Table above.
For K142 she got 60.4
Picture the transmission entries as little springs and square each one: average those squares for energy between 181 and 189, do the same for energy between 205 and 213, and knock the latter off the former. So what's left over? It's -387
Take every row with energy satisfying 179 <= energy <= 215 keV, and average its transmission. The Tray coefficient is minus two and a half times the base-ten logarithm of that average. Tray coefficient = -4.252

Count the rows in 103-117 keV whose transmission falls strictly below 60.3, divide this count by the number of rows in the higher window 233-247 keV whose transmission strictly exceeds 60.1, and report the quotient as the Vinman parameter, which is 2.0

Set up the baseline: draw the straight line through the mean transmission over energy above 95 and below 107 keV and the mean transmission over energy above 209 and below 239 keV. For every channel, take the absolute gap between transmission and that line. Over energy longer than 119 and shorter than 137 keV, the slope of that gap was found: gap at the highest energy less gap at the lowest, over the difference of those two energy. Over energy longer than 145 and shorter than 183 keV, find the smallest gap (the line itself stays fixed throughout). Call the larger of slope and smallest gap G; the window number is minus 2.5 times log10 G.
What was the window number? 2.1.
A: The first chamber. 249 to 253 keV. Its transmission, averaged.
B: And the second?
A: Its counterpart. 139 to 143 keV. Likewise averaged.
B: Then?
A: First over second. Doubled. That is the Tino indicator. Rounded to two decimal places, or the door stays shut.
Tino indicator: 1.84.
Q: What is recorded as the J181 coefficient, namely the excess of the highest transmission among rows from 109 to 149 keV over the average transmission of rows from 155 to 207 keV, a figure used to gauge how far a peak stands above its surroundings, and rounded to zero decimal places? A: 10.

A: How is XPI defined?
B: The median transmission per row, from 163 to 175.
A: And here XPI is 59.4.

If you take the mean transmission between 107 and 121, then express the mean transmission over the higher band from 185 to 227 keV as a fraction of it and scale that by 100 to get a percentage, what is 85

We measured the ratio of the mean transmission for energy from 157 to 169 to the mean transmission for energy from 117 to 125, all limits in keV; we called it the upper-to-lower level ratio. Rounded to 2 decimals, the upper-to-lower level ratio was 1.00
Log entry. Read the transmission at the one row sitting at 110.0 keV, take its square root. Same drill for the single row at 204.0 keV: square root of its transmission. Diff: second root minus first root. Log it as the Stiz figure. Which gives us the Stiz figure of -0.72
